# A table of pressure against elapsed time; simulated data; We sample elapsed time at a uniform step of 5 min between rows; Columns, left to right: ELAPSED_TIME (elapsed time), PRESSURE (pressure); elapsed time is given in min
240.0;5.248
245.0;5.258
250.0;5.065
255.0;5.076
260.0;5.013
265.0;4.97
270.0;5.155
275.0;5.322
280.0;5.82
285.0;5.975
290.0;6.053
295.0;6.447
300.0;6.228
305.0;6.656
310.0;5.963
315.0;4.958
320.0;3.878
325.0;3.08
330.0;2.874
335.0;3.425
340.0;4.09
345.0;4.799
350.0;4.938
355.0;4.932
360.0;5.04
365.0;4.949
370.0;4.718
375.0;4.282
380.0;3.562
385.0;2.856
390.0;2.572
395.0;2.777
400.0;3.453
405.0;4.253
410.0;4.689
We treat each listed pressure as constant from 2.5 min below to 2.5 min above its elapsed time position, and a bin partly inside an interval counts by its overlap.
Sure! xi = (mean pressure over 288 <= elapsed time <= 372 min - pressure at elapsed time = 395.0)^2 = 4.4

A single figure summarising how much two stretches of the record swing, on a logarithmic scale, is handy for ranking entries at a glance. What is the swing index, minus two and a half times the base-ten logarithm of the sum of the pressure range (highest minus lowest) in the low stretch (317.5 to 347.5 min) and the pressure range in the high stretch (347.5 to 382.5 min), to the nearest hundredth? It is -1.33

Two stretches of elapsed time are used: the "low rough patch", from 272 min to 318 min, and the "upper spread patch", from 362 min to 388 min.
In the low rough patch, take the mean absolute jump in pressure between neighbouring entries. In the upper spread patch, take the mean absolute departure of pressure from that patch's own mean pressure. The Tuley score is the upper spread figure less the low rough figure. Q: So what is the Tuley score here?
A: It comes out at 0.3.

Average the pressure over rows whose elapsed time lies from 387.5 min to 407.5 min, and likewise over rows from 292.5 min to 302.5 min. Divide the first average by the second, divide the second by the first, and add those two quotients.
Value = 2.46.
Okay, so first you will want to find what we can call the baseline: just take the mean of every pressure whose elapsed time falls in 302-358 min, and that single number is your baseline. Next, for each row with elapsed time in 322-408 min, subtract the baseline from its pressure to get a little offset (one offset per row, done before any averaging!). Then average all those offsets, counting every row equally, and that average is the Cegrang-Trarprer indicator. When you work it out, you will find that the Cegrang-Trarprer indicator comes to -0.6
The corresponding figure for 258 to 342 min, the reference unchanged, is 0.5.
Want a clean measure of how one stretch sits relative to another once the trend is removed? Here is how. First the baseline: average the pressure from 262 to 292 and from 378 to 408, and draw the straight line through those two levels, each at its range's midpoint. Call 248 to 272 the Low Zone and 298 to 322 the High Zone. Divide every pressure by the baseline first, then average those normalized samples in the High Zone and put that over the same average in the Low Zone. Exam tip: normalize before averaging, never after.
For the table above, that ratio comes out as 1.31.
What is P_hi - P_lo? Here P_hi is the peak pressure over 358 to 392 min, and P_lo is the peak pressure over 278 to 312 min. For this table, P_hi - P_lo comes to -1.6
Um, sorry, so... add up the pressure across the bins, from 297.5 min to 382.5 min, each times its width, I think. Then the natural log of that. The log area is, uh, 6.0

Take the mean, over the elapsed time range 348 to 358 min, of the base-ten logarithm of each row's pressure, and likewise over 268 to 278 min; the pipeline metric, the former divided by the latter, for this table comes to 1.0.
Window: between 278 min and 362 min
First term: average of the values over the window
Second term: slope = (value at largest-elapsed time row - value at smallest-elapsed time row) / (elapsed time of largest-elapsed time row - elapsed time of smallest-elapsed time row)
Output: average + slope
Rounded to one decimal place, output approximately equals 5.0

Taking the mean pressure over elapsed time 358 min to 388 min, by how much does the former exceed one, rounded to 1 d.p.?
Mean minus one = 3.2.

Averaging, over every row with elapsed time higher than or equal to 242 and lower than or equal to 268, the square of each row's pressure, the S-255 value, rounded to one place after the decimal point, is 25.8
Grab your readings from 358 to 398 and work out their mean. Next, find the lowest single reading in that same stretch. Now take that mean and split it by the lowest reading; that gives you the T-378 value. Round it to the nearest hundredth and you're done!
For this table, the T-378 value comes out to 1.49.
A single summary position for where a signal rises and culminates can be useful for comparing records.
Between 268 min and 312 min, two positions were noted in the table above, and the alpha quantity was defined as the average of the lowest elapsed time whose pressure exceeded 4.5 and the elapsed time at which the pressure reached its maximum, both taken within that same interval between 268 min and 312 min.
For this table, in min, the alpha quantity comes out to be 287.5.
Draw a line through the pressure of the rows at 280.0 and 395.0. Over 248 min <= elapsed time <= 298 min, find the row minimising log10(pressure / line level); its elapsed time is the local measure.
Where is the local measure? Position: 250.0 min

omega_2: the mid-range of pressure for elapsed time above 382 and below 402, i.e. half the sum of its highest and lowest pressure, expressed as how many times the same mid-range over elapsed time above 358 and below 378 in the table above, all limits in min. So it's 0.65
